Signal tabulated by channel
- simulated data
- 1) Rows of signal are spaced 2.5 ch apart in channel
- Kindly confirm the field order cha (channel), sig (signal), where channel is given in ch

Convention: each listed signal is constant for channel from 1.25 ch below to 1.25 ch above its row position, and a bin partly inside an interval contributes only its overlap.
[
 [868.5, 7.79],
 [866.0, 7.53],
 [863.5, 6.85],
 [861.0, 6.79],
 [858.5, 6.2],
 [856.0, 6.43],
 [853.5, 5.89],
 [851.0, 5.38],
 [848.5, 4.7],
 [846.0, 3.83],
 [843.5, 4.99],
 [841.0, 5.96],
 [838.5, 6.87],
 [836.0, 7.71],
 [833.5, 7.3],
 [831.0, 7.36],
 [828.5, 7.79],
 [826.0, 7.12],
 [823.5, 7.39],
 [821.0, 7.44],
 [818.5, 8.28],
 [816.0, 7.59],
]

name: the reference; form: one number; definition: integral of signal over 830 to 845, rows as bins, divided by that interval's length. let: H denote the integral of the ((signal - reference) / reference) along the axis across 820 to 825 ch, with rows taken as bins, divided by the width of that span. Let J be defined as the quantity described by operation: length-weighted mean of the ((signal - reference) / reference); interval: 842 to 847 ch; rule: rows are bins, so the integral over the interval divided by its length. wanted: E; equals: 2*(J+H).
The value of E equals -0.4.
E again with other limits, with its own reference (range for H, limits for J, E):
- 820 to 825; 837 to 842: 0.2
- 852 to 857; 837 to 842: -0.2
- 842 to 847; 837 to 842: -0.7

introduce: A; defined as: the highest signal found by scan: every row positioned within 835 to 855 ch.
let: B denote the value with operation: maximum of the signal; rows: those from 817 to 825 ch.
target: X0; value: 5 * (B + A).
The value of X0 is 80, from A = 7.71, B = 8.28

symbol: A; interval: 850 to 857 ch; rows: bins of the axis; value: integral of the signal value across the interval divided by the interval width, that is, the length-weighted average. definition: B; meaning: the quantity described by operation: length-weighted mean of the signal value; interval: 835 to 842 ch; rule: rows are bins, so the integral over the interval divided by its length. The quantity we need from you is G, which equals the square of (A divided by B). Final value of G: 0.7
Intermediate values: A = 5.9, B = 6.8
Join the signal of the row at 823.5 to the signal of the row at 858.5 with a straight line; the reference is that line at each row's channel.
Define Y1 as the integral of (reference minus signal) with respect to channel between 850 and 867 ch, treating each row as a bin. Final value -4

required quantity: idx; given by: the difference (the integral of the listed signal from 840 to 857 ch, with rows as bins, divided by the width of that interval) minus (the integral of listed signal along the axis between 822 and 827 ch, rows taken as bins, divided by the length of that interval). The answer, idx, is -2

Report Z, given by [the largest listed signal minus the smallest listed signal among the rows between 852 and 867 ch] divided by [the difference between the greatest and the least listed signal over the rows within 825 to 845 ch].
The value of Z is 0.6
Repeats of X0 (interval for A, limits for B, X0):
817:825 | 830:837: 80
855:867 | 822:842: 77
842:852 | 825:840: 66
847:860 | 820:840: 71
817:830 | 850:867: 79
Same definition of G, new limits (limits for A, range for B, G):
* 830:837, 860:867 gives 1.1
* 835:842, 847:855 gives 1.7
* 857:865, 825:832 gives 0.8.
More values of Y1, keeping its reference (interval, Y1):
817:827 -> -1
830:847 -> 10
